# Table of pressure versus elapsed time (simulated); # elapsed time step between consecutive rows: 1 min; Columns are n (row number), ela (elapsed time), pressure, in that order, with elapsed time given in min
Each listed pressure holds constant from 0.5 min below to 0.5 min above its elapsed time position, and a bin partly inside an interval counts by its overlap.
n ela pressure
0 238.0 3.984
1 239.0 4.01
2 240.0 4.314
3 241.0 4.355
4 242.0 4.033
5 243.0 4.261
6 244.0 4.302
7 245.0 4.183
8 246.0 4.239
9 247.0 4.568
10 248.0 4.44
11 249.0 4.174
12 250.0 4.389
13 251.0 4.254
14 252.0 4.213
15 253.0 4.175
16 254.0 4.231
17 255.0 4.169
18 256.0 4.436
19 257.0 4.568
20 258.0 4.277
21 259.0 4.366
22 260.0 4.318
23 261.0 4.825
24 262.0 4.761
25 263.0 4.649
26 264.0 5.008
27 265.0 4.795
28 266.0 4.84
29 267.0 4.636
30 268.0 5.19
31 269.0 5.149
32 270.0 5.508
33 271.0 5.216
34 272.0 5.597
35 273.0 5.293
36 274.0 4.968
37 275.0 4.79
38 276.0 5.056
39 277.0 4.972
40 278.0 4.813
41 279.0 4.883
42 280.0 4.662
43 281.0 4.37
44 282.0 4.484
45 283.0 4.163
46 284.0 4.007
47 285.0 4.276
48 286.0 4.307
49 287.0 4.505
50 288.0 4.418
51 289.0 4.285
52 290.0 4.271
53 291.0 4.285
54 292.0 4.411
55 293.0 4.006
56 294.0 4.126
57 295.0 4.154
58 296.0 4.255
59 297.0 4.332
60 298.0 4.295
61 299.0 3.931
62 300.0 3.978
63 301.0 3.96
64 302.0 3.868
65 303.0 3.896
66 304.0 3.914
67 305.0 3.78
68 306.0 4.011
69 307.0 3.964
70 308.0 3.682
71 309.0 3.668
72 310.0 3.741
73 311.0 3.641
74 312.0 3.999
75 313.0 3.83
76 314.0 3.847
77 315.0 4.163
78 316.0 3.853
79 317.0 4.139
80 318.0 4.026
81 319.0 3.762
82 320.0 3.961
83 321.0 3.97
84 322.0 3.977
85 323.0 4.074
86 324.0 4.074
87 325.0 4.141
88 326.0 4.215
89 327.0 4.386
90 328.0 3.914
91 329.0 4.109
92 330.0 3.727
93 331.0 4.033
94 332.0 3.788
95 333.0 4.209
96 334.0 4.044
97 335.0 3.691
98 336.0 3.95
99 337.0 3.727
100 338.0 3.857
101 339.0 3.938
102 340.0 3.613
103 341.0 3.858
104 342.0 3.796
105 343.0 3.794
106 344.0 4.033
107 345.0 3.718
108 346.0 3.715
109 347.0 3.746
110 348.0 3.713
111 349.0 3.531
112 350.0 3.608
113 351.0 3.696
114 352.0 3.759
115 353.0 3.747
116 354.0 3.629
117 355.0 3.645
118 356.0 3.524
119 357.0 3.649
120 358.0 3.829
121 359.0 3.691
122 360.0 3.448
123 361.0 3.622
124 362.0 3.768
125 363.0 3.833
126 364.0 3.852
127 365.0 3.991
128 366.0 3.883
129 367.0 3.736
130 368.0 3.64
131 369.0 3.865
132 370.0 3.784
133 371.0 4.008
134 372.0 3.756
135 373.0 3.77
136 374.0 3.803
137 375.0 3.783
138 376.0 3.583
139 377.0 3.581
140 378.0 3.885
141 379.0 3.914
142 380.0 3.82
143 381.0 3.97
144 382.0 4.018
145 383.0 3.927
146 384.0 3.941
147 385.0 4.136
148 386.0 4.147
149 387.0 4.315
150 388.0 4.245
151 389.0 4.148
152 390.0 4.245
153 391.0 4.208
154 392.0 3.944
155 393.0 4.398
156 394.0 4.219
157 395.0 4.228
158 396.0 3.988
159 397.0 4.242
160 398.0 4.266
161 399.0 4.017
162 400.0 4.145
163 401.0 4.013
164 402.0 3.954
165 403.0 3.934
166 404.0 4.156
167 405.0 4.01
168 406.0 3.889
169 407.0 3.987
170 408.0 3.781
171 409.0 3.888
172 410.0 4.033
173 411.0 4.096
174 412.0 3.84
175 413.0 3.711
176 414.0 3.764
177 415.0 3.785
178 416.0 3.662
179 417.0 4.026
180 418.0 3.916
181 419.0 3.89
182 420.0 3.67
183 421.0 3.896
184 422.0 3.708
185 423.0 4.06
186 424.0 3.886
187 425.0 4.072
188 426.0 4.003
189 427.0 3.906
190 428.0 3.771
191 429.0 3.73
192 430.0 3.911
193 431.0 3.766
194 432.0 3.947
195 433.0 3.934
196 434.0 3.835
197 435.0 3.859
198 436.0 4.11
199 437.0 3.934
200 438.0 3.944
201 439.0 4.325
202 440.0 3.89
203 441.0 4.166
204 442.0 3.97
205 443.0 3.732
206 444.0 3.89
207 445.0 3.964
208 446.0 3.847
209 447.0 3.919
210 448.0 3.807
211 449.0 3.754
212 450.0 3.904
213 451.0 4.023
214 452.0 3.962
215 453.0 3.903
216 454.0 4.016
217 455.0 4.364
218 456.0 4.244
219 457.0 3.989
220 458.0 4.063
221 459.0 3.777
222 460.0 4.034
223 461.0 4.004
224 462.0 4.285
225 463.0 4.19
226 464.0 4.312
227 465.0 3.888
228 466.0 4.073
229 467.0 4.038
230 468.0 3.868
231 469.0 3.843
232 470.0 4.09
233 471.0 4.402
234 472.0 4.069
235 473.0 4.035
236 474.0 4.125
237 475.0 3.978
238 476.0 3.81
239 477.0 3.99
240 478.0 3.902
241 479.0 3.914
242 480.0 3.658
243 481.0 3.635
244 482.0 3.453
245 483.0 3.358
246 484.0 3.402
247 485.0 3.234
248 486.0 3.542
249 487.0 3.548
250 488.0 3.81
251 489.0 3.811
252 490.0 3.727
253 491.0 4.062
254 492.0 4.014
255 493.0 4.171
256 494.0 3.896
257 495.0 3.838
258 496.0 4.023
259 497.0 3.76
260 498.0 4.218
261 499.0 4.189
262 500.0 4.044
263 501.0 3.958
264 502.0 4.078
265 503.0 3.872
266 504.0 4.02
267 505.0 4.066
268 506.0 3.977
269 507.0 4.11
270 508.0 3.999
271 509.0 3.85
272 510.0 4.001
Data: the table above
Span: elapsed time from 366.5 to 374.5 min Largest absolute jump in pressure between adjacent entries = 0.25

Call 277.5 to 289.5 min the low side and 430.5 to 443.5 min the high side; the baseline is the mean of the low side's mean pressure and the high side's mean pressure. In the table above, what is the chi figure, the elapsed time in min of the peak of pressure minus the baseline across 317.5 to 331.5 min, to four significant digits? 327.0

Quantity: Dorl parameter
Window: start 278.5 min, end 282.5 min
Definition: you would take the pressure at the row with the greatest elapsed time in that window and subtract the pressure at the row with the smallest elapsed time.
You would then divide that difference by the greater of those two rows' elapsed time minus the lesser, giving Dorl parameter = -0.13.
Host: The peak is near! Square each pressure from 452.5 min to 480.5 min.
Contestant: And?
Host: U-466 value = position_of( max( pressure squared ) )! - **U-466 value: 471.0 min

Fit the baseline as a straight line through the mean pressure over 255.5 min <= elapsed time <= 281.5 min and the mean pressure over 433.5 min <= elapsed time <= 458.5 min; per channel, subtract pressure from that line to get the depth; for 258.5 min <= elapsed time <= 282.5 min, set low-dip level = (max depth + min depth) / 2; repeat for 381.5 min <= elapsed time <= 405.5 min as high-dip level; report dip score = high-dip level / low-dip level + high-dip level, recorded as -0.9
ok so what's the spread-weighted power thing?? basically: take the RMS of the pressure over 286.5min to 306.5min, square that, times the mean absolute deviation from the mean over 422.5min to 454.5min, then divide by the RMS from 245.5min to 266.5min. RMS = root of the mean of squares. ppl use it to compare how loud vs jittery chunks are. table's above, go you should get 0.36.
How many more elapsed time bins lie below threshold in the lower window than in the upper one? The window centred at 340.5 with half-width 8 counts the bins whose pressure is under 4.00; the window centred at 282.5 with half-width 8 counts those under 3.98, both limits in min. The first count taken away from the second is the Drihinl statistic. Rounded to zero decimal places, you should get -13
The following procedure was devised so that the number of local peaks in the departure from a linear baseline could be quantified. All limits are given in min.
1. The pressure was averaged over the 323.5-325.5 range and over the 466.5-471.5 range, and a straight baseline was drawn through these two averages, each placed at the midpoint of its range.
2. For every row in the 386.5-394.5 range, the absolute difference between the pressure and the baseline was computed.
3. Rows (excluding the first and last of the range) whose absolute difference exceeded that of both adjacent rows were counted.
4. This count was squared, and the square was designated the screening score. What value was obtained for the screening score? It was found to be 4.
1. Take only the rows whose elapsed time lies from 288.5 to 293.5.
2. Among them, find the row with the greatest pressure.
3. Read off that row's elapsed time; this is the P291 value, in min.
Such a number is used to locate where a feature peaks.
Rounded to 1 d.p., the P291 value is 292.0 min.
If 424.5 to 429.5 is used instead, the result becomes 425.0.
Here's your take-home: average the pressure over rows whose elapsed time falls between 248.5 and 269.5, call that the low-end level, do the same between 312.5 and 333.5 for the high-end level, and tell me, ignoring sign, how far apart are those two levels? 0.53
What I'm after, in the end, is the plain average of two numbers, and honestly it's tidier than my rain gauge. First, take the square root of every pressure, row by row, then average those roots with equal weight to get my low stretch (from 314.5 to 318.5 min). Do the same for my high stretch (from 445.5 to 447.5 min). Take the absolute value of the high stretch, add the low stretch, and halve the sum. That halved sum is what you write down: 1.99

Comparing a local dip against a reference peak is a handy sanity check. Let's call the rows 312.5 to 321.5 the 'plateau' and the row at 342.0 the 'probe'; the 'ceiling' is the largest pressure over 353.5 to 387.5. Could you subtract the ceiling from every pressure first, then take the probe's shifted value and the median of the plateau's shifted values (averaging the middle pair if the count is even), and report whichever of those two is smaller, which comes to -0.52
